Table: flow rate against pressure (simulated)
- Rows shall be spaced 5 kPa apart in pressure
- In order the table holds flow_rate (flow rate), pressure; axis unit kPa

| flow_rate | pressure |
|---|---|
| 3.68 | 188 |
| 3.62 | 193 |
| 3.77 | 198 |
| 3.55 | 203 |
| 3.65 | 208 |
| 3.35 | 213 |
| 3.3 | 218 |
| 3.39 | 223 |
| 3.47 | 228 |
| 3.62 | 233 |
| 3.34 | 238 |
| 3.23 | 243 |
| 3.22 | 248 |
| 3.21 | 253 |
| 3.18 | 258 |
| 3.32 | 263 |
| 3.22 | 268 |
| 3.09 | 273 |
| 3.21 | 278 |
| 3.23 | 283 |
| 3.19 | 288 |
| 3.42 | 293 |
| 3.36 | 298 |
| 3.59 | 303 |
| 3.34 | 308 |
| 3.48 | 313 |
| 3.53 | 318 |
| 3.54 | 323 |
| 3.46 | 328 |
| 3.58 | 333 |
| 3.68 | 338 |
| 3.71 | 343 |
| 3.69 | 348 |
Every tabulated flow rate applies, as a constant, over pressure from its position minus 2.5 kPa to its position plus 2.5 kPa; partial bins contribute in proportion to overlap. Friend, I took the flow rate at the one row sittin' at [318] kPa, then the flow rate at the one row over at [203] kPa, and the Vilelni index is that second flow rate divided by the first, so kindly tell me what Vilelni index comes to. 1.01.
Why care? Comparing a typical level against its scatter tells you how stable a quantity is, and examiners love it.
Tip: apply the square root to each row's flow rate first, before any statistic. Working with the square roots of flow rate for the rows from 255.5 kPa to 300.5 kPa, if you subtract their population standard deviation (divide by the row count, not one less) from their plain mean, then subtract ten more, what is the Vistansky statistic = -8.22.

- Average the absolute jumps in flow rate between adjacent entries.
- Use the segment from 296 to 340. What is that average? 0.12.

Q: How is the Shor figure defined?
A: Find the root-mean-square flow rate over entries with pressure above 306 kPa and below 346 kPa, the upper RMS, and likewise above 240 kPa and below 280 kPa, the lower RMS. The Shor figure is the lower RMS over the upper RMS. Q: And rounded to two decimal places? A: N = 0.91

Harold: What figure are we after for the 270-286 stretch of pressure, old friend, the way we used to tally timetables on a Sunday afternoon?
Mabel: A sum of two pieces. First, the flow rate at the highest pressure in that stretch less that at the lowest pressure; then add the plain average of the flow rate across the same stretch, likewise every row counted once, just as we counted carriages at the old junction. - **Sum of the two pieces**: 3.32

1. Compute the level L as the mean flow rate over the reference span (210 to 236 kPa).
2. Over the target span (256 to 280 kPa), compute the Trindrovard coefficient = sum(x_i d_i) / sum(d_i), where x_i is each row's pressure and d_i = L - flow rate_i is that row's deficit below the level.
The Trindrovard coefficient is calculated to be 268.8 kPa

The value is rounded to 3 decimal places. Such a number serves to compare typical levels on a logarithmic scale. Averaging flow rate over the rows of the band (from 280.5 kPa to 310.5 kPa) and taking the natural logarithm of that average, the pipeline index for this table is 1.210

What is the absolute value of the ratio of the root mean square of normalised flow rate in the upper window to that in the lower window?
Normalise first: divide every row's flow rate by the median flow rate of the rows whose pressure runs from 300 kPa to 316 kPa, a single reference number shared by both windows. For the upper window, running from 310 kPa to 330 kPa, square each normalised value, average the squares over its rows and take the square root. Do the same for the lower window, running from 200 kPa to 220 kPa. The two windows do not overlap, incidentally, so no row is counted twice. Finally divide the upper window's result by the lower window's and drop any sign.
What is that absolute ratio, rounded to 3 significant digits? 1.01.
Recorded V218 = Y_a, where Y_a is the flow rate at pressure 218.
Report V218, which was 3.3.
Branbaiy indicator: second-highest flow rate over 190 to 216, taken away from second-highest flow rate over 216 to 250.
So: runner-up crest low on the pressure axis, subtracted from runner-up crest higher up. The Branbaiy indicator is -0.18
